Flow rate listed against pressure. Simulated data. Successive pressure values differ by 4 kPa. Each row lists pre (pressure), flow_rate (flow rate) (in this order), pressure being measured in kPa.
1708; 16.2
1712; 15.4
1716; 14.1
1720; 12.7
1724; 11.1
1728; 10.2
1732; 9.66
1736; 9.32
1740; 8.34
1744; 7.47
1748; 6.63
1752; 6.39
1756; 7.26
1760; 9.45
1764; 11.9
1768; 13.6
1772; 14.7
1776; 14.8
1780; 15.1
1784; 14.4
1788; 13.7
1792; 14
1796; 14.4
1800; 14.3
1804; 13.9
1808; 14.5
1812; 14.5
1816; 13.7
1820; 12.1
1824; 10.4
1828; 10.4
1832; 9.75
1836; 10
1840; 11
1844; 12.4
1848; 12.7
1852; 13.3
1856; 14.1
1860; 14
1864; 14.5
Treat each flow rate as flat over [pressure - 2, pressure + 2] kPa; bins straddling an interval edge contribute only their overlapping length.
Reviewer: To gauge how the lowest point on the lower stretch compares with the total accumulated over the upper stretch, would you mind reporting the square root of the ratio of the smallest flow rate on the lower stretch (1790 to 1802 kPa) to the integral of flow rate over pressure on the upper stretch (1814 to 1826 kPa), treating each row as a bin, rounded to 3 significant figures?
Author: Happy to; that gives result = 0.311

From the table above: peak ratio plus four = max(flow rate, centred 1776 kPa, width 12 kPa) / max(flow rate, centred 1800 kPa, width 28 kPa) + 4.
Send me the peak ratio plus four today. 5.04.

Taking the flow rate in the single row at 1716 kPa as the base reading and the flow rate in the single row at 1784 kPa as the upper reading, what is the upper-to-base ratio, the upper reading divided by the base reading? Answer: 1.0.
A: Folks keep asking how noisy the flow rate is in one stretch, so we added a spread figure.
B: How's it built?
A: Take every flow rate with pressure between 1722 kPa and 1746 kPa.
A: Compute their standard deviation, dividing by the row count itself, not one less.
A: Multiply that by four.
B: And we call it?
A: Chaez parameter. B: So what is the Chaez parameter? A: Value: 5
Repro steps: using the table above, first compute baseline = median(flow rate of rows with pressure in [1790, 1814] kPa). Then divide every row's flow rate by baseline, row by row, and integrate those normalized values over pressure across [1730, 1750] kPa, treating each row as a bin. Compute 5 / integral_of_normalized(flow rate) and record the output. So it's 0.43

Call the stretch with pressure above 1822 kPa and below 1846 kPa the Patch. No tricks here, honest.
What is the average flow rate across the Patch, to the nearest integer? 11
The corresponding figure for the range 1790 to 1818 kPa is 14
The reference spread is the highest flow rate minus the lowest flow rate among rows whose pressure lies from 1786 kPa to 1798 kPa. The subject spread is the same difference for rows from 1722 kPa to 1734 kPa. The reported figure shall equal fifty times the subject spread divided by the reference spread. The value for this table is 103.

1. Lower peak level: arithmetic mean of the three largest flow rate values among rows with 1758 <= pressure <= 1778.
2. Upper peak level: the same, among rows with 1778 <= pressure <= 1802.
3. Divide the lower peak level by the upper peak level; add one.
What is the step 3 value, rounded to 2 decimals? 1.98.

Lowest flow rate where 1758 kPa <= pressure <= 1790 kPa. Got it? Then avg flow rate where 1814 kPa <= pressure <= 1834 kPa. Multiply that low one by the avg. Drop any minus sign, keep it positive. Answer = 107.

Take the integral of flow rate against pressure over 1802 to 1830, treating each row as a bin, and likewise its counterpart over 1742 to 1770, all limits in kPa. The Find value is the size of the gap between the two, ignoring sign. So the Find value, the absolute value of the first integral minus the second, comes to 107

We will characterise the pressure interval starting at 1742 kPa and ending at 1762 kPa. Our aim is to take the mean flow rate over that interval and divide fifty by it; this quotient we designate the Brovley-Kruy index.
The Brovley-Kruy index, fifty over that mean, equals 6.72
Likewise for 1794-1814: 3.49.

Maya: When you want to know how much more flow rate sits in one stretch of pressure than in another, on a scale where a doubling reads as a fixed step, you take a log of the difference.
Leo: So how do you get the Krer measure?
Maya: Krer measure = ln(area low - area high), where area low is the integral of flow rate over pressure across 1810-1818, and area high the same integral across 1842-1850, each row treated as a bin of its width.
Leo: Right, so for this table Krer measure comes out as 2.5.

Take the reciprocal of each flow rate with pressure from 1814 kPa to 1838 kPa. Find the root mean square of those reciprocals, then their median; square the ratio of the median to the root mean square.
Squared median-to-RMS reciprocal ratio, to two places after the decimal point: 1.08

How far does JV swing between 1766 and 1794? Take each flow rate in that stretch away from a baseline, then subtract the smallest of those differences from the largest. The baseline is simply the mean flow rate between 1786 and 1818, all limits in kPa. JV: 1.5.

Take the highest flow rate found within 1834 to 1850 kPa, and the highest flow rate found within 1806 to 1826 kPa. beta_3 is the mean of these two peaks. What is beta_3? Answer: 13.6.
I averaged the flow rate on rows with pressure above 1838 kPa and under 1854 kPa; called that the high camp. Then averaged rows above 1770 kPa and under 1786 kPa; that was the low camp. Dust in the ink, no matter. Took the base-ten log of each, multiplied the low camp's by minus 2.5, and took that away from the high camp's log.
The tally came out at 4.01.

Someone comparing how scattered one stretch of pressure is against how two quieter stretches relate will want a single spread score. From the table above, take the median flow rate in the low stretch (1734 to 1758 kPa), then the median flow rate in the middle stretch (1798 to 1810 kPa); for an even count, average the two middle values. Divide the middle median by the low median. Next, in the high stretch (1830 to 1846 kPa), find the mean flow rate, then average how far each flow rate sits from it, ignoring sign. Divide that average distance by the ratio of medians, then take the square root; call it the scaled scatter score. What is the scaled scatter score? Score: 0.69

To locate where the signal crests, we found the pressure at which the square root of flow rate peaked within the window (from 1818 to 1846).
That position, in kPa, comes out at 1844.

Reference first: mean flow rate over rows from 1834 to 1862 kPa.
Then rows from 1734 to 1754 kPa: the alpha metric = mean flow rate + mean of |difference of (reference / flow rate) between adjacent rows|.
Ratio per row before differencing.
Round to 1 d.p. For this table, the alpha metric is 7.8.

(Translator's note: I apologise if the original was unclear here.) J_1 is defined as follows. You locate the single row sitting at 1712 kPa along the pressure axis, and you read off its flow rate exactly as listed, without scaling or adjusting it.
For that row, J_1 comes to 15.4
